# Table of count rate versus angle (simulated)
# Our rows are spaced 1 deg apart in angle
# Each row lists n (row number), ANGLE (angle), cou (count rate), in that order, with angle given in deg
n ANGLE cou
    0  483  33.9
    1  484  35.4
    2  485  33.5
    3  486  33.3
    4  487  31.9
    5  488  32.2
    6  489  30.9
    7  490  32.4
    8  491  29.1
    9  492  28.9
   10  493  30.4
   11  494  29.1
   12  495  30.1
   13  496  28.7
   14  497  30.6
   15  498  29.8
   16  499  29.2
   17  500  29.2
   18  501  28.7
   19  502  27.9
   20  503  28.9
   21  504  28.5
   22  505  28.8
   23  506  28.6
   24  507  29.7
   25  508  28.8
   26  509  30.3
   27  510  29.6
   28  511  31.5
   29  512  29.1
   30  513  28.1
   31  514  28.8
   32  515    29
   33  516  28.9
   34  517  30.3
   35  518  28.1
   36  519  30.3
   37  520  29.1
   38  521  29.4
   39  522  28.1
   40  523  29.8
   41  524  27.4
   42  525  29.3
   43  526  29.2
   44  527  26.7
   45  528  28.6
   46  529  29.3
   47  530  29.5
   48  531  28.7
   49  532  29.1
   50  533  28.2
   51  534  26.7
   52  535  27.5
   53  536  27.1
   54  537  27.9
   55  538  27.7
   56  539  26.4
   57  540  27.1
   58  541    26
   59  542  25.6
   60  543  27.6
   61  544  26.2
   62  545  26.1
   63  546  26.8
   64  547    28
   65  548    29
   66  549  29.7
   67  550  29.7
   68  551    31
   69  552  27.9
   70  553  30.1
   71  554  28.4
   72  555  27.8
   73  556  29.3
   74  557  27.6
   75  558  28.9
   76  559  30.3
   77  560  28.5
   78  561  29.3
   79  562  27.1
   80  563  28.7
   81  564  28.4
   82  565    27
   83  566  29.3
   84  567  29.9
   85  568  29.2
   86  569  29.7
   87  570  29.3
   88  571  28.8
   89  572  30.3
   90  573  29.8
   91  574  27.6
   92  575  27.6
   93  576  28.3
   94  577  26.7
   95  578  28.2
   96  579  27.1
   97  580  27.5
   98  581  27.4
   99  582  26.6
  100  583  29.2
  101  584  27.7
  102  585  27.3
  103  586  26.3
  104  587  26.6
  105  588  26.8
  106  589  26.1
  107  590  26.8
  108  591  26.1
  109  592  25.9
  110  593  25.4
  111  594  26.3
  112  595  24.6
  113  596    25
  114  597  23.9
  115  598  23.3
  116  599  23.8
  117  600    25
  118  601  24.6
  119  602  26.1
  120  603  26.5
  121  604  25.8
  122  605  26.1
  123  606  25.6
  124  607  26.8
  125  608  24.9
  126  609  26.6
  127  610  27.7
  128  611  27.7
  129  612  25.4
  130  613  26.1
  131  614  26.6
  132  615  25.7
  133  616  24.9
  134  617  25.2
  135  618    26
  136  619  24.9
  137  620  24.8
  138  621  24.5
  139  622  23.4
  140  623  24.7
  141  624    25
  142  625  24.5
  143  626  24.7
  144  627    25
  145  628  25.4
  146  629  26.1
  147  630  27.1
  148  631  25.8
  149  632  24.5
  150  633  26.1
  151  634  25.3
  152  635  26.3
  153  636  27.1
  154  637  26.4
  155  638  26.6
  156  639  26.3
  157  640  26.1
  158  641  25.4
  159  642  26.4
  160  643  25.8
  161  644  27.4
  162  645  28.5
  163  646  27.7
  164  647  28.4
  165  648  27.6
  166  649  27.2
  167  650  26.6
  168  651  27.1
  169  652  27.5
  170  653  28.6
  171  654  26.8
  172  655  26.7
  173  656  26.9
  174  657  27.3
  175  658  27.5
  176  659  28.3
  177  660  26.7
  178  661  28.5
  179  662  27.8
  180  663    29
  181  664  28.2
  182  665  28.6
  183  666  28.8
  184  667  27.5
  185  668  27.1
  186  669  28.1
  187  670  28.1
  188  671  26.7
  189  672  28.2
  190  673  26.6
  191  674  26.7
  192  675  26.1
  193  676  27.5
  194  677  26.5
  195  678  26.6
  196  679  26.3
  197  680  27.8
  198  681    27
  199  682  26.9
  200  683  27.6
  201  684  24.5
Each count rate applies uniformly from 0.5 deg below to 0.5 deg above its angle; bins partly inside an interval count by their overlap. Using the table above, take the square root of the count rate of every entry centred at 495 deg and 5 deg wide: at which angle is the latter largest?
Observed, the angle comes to 497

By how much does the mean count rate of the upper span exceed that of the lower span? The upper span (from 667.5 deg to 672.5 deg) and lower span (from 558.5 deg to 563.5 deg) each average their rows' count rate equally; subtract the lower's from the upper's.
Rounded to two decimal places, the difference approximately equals -1.14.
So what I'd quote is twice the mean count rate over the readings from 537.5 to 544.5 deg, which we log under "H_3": 53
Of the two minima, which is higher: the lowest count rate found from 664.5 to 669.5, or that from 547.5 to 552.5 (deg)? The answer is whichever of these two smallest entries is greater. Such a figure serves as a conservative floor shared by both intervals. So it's 27.9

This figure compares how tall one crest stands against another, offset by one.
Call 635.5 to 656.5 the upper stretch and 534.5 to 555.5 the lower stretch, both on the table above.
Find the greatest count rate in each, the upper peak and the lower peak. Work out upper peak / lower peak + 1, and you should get 1.92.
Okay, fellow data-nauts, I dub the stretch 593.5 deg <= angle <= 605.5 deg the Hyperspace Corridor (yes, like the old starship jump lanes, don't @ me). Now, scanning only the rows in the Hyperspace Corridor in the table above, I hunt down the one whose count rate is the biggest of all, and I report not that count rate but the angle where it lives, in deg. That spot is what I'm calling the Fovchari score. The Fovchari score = 603 deg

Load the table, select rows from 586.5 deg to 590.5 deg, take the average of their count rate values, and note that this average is 26.6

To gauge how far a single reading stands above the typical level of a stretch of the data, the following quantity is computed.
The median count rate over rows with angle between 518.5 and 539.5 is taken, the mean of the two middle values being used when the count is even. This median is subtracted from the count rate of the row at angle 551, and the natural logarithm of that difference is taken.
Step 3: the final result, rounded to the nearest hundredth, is 0.88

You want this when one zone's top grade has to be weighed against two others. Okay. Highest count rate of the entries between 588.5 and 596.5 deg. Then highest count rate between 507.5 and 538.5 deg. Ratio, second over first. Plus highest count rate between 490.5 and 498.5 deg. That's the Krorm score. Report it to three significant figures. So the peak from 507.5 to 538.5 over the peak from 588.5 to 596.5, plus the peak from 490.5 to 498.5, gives 31.8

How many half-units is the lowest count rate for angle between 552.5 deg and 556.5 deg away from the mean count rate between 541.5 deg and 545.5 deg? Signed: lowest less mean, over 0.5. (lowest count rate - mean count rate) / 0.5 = 3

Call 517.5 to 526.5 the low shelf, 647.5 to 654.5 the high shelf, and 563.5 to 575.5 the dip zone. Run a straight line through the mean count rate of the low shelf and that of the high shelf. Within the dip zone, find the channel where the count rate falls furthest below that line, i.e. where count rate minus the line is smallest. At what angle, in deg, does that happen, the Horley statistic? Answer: 565 deg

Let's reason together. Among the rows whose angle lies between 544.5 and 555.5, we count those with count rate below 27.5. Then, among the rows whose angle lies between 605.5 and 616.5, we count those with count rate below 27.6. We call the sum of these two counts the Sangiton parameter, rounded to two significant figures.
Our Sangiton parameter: 11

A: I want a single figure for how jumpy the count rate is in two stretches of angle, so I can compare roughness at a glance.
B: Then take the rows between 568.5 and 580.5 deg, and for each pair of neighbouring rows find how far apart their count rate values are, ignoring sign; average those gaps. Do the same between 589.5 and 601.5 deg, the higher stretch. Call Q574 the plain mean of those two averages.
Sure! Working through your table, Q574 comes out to 0.85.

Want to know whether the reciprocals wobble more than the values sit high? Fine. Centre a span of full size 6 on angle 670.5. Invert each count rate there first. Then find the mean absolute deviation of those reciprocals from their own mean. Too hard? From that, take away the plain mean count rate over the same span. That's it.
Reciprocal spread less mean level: -27.5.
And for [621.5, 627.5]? -24.5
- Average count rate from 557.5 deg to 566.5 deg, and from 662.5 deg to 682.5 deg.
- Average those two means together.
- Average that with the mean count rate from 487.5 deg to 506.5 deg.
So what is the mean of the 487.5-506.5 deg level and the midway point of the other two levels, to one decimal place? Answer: 28.8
